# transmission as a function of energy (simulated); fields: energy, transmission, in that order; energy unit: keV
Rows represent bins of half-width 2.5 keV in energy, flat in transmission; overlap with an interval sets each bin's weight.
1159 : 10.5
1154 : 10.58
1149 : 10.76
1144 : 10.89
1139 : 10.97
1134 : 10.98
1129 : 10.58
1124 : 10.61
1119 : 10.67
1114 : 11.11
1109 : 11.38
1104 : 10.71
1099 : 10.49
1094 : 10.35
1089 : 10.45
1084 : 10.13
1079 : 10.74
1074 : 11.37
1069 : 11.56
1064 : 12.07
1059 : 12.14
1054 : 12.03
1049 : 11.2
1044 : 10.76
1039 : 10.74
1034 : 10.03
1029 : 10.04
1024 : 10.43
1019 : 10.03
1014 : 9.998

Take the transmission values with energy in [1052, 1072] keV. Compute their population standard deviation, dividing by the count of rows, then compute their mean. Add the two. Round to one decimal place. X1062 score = 12.2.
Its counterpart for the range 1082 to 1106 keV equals 10.6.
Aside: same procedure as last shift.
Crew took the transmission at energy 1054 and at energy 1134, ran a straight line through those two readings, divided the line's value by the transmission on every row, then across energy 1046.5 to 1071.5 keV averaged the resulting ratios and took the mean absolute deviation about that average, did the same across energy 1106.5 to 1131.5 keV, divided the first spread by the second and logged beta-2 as 1.41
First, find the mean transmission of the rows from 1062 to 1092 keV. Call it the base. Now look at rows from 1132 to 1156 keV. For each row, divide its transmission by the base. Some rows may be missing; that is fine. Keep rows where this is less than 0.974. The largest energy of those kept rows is 1154 keV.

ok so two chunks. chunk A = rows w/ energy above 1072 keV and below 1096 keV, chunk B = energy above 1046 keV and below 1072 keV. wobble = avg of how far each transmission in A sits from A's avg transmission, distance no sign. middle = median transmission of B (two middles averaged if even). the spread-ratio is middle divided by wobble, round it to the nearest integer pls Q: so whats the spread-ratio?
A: 34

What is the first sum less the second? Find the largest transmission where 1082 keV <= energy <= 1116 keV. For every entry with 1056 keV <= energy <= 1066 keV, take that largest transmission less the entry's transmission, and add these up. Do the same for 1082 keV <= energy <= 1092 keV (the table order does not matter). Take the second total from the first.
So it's -3.6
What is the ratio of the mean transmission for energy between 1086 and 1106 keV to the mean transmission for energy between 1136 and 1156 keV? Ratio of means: 0.97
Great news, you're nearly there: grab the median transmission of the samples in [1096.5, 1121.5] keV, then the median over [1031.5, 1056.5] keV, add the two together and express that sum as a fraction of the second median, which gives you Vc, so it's 2.00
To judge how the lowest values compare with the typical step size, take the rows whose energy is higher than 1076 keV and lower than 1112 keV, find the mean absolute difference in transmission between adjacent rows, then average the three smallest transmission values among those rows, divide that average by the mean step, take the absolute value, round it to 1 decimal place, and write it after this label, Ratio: 30.0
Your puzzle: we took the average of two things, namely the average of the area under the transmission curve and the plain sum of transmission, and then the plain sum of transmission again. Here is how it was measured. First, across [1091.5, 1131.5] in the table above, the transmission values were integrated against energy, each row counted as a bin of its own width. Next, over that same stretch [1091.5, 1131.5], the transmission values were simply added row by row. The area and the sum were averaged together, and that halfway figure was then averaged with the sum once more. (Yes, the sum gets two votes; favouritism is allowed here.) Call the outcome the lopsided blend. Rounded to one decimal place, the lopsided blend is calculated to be 171.8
